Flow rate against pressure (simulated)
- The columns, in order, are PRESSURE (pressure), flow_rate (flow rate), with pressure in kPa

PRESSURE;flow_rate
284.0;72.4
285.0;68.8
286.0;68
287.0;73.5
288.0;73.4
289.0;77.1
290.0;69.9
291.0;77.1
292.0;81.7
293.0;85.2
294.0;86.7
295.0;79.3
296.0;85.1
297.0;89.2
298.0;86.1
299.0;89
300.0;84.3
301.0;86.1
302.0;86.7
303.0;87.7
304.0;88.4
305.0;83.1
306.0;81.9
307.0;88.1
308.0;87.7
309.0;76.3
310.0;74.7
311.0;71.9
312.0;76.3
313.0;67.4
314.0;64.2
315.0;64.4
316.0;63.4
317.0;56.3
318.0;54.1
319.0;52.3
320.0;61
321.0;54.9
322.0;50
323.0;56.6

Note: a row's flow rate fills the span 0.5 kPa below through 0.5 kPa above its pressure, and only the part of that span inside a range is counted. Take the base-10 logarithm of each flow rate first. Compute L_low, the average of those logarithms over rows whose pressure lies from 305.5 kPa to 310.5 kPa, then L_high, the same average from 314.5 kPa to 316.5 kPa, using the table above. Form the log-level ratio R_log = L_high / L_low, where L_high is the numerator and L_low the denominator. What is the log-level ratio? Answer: 0.94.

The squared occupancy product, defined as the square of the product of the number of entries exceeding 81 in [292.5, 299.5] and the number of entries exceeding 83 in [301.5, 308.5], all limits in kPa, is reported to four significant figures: 1296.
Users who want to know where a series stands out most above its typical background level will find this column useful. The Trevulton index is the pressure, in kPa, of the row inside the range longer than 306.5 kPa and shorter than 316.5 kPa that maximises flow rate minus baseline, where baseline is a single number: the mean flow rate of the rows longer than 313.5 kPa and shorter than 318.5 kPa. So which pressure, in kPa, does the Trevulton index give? 307.0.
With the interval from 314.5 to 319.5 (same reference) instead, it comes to 315.0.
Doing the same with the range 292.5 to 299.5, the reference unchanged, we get 297.0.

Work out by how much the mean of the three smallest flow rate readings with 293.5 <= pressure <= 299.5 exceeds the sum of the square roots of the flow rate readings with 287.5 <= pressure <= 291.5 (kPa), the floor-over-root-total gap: 49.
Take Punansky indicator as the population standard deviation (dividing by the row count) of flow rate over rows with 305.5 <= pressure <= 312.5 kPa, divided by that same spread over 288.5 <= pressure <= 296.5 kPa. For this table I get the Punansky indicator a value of 1.1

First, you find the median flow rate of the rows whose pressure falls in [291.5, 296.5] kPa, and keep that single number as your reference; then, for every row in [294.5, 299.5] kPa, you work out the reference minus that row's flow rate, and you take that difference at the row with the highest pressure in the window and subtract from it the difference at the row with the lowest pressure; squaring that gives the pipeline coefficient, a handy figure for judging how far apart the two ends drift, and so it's 94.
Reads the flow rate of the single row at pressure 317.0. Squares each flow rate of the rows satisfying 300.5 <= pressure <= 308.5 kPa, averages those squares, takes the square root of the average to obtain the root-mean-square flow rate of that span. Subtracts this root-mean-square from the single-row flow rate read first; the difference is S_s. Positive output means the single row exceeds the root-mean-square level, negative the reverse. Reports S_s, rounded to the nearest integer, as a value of -30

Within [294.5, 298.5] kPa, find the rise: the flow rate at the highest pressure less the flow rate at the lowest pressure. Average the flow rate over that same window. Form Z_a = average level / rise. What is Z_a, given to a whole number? 12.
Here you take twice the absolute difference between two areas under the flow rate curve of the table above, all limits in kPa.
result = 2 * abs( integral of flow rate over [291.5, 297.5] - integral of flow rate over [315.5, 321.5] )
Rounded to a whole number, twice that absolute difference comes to 330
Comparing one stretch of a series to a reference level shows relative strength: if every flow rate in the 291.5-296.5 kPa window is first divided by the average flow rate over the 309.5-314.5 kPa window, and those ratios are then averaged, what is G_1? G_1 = 1.18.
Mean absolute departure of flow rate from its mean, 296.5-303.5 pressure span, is 1.4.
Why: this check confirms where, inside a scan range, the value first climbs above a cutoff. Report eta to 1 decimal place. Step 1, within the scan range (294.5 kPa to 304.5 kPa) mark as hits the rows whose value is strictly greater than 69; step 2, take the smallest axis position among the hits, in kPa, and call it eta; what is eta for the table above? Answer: 295.0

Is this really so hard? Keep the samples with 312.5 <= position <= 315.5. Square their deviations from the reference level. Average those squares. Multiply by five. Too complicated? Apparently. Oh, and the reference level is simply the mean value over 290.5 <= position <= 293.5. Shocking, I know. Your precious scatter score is 1291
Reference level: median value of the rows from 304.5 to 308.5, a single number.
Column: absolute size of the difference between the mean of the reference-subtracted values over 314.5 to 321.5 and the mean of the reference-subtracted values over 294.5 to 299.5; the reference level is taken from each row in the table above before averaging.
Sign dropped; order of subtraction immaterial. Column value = 28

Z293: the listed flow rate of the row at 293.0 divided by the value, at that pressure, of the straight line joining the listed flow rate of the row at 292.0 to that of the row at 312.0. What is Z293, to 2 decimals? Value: 1.05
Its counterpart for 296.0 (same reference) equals 1.06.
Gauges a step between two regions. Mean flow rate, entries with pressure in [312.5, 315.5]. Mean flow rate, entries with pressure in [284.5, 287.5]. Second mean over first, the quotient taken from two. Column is 0.93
